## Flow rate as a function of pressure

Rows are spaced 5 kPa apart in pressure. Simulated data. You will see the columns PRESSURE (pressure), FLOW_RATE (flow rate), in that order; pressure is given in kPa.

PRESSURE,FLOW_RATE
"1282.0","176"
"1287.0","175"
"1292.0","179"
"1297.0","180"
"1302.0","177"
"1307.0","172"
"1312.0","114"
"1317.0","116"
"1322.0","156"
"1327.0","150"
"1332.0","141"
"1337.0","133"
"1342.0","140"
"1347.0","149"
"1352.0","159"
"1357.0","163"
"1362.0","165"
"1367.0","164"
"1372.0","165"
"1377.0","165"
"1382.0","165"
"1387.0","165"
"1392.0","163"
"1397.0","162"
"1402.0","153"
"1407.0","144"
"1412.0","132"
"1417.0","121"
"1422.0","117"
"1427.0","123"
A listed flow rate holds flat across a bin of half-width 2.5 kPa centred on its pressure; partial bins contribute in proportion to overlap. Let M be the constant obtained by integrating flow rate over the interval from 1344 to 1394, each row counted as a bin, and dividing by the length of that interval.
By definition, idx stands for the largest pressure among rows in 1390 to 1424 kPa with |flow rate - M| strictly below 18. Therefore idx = 1402.0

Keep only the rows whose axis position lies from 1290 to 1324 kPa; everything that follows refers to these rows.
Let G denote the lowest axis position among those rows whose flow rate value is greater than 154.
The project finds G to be 1292.0 kPa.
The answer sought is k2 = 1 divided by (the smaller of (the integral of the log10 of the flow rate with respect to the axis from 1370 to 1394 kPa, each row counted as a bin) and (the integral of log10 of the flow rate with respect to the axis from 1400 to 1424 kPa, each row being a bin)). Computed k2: 0.0196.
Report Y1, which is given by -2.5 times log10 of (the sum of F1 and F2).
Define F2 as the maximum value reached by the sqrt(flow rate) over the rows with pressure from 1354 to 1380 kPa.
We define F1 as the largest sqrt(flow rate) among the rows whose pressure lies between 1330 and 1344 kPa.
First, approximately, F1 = 11.9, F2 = 12.8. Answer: -3.48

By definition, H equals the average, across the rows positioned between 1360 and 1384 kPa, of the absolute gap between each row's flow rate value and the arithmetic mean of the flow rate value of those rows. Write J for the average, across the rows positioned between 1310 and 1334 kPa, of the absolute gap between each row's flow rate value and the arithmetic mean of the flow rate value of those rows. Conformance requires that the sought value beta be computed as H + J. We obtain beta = 17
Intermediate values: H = 0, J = 16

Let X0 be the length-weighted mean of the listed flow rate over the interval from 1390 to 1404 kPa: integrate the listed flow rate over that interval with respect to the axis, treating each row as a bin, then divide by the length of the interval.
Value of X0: 159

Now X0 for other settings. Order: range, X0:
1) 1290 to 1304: 179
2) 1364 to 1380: 165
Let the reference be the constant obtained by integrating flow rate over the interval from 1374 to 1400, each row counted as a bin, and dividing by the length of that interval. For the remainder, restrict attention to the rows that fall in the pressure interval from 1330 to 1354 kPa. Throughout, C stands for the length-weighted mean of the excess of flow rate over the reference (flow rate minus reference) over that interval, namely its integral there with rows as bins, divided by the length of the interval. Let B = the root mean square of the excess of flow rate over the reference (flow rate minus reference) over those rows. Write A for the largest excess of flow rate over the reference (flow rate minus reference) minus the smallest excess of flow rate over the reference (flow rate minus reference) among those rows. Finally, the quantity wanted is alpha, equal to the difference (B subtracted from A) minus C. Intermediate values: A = 26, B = 21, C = -20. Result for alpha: 24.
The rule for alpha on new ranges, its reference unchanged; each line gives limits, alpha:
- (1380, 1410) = 17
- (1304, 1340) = 50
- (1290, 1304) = -27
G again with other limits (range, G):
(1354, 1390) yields 1357.0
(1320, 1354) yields 1322.0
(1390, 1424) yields 1392.0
